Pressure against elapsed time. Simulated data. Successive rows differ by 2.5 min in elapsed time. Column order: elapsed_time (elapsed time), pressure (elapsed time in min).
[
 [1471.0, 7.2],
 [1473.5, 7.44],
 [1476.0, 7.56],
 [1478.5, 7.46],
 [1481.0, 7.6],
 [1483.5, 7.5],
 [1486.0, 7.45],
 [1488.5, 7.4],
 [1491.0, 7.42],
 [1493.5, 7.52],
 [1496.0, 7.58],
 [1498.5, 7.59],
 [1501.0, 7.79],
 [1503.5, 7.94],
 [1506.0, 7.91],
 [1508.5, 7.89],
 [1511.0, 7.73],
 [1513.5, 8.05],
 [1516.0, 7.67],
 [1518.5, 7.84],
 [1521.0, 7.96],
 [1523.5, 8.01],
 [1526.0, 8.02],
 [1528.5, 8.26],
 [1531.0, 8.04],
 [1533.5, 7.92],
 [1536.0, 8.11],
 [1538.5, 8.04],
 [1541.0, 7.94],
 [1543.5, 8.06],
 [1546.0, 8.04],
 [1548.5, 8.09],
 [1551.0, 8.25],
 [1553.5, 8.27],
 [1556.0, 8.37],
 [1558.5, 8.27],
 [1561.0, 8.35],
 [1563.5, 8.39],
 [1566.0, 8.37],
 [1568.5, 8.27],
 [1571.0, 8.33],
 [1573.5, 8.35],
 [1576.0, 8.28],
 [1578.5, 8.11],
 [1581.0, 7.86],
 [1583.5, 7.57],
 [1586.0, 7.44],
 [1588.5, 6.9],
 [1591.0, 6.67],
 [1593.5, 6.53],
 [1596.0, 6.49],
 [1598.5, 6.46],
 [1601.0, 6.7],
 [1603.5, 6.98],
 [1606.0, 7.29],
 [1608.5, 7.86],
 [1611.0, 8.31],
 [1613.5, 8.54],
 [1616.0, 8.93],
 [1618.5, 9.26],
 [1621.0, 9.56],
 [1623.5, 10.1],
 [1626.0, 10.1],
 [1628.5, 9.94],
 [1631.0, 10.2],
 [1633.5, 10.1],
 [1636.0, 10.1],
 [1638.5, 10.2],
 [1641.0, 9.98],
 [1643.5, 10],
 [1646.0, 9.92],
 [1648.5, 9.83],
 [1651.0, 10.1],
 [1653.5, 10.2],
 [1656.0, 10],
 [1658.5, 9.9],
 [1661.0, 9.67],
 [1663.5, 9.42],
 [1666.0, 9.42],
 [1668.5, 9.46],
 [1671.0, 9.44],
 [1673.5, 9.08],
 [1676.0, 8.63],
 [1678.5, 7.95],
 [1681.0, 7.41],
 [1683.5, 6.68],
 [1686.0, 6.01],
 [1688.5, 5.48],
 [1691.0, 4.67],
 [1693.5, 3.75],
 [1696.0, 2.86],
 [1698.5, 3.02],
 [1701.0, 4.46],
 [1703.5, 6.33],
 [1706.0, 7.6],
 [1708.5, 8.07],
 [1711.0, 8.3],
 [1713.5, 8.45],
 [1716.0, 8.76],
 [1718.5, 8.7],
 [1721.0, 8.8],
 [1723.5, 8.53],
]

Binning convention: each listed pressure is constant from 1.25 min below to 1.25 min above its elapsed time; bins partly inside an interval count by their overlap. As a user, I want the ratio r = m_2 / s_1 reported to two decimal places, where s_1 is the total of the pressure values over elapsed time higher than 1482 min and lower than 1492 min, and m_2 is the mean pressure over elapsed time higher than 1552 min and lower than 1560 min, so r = 0.28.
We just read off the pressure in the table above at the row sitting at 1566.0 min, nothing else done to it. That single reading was 8.37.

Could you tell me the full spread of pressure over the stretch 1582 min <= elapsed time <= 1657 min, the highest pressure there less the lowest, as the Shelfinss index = 3.7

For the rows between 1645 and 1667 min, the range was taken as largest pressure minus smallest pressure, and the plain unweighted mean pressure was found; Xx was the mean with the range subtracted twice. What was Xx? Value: 8.3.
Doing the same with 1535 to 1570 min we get 7.3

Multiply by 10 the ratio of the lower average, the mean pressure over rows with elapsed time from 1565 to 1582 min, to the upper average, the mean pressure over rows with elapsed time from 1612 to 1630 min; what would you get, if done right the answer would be 8.7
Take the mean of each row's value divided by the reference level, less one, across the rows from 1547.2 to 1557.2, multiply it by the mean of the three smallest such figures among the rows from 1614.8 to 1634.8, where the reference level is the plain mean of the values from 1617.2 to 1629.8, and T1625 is 0.009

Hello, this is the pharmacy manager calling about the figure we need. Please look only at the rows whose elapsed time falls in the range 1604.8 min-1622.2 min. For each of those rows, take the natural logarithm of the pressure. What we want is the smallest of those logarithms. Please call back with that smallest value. 1.99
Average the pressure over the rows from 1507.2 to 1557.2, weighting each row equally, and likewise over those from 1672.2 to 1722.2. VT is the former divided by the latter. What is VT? 1.19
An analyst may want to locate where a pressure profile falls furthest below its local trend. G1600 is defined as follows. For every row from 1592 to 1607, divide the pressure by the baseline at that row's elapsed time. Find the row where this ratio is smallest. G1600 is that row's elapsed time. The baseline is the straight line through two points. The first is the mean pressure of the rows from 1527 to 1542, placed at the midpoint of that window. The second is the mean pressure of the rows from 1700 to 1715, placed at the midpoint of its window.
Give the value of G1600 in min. 1598.5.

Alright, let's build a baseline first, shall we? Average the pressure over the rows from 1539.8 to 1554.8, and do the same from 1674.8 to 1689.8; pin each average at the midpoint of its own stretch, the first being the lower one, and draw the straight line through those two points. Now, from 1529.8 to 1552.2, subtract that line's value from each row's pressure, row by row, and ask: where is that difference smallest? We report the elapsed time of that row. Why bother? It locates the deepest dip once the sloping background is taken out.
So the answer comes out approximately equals 1533.5 min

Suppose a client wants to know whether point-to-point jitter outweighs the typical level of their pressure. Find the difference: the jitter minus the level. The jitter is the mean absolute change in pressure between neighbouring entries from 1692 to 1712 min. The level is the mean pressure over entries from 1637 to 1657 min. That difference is -9.1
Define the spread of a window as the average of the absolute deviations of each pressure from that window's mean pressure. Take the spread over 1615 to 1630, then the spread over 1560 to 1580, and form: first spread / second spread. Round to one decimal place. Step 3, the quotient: 6.2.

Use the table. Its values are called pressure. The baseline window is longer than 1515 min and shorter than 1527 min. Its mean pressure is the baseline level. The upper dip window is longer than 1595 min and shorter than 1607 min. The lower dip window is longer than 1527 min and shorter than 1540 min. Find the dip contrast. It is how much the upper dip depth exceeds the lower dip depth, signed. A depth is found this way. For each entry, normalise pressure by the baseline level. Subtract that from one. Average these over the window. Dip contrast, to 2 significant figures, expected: 0.16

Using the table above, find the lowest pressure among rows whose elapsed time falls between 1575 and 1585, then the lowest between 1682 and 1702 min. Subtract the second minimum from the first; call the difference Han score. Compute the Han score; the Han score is 4.7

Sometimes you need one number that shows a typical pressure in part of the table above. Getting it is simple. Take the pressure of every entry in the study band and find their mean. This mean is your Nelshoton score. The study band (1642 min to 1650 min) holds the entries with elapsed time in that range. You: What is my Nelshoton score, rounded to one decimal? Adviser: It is 9.9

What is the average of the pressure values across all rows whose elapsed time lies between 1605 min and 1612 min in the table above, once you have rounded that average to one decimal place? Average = 7.8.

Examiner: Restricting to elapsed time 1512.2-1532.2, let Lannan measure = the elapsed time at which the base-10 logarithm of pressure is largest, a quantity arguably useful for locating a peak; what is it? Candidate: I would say 1528.5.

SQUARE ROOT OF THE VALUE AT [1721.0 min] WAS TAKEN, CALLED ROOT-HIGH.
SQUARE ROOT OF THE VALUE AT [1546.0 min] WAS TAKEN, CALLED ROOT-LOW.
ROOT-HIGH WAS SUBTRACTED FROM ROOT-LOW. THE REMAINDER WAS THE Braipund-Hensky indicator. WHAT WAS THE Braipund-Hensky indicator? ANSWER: -0.13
